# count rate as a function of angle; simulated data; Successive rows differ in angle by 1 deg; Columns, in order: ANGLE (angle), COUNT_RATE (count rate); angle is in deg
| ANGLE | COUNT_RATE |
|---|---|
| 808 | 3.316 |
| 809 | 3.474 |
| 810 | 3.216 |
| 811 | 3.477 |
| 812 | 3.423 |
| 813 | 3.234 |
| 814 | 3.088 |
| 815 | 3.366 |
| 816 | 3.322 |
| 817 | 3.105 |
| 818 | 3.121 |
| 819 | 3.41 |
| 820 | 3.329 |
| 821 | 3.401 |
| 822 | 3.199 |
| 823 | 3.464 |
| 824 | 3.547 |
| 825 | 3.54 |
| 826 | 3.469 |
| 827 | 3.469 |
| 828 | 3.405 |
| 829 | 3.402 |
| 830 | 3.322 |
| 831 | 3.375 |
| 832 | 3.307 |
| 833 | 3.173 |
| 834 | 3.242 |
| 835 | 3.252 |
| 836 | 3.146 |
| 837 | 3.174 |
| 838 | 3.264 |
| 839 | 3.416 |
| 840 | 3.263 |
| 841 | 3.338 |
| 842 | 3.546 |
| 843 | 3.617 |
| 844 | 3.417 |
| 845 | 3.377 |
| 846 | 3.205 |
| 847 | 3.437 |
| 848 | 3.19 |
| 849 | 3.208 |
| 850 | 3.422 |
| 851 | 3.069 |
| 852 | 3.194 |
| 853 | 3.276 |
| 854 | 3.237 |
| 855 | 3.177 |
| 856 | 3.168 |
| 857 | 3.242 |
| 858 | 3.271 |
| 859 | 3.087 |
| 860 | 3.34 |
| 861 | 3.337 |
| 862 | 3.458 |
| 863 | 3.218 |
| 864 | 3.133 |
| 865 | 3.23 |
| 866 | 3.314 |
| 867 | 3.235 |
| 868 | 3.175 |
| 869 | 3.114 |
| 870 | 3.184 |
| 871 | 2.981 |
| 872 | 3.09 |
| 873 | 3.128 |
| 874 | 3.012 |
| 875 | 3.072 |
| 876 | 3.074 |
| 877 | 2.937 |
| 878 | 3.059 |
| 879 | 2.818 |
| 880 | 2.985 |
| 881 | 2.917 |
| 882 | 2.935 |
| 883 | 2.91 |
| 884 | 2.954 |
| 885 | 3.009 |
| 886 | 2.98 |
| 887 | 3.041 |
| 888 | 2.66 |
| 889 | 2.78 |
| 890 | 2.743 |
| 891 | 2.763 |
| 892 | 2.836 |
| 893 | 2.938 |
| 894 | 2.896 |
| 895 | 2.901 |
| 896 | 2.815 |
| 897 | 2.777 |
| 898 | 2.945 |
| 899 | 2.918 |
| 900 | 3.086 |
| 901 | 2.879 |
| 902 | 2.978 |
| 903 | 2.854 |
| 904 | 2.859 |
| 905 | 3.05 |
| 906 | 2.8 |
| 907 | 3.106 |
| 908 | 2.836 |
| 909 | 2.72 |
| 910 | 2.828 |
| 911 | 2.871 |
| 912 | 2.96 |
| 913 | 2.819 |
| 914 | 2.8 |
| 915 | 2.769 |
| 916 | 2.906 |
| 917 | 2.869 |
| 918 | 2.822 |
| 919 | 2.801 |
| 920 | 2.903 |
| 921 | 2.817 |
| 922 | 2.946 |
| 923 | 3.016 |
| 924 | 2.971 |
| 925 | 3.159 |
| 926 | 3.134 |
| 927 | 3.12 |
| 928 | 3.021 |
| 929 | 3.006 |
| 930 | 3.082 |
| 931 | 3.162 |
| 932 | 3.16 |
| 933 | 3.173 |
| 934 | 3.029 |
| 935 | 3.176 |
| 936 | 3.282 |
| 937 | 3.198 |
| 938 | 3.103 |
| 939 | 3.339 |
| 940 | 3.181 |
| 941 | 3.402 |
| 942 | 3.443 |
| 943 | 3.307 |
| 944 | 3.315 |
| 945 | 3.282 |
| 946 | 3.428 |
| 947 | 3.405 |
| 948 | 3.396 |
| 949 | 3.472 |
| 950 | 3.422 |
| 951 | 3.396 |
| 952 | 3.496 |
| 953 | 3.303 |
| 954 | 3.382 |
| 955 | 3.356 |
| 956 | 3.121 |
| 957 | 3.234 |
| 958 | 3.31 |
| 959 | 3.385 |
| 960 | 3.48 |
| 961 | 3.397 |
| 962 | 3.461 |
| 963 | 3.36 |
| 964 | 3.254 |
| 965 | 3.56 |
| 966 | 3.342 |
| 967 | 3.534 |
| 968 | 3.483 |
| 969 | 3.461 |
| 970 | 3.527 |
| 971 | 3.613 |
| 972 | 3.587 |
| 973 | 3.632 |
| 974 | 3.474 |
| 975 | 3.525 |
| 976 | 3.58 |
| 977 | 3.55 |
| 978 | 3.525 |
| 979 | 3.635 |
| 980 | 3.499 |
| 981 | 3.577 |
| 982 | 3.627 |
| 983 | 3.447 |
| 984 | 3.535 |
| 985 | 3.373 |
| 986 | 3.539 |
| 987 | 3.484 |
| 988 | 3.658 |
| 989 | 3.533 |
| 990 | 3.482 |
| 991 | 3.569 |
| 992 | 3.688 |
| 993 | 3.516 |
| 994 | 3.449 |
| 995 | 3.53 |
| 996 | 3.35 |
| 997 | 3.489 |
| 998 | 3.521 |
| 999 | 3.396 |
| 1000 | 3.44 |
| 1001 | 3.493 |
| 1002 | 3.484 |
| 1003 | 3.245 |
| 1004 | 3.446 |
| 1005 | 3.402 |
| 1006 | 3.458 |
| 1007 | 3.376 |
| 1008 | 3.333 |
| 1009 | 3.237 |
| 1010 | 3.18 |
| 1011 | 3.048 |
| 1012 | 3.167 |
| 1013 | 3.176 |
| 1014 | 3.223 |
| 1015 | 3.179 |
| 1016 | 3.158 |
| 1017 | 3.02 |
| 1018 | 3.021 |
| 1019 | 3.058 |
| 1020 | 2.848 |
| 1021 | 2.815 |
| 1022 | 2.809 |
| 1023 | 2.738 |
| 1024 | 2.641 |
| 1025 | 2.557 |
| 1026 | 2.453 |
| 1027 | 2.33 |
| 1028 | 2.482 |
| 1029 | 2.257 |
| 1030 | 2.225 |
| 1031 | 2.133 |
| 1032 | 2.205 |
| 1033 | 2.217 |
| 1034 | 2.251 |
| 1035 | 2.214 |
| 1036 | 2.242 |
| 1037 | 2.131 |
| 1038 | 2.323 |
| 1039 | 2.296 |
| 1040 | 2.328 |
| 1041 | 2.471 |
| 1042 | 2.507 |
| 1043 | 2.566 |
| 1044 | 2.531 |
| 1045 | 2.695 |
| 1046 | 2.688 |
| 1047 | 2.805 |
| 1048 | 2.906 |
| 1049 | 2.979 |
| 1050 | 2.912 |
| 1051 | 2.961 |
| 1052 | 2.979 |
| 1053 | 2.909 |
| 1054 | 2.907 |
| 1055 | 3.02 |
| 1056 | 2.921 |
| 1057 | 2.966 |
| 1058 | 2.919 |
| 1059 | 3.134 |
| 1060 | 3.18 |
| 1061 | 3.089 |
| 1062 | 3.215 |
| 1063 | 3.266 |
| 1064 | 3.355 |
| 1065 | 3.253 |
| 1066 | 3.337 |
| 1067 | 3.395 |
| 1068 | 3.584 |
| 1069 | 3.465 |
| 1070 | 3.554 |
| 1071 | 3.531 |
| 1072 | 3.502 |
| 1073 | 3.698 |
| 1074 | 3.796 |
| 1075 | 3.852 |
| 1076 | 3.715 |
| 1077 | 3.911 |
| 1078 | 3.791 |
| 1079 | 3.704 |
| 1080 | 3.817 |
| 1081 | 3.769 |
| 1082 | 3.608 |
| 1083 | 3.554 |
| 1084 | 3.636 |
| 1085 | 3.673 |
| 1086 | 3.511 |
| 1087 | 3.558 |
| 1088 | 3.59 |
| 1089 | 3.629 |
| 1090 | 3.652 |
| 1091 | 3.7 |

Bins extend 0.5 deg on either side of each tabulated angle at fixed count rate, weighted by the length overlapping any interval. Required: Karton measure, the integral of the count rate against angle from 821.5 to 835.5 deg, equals 47.2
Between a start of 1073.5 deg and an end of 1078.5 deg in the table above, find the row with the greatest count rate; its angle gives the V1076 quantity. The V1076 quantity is 1077 deg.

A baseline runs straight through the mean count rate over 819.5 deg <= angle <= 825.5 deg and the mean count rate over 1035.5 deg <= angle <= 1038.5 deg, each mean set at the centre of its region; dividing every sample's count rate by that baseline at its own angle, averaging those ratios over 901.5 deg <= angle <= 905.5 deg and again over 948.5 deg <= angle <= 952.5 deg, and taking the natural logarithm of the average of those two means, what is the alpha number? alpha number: 0.123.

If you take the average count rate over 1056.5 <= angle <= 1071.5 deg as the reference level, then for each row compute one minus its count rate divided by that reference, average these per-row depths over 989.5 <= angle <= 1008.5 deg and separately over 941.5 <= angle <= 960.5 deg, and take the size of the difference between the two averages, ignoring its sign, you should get 0.03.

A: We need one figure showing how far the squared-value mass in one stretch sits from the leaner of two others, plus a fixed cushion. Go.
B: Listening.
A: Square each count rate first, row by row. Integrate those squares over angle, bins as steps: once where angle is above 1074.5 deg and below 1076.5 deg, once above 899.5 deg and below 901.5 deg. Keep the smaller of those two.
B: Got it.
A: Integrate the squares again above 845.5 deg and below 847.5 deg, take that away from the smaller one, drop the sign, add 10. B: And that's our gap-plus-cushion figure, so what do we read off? 14.3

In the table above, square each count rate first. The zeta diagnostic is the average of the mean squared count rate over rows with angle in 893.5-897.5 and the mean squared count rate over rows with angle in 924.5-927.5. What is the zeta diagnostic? 9.0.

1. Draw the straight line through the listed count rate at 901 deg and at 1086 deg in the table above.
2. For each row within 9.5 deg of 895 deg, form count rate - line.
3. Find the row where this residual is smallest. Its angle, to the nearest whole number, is 888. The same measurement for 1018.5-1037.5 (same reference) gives 1037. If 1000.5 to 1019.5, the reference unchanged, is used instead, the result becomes 1018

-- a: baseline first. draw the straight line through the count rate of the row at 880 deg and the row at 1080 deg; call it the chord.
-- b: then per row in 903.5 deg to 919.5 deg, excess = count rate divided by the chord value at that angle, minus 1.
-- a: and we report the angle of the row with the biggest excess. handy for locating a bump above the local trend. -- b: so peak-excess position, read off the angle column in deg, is 907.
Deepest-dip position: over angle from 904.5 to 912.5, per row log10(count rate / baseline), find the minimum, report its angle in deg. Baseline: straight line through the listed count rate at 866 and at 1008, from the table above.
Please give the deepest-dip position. 909 deg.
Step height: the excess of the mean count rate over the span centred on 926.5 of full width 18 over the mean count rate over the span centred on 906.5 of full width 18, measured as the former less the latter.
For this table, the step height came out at 0.13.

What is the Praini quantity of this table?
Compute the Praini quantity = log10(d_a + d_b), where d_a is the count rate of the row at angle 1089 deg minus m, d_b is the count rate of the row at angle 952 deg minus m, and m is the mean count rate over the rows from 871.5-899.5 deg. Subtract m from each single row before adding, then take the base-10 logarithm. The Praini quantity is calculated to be 0.11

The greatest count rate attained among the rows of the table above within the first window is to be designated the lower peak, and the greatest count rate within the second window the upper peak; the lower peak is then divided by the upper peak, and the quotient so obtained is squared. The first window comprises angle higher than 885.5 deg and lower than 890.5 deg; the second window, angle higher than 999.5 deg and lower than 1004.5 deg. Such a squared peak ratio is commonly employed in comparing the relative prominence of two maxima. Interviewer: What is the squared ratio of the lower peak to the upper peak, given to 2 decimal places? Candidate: 0.76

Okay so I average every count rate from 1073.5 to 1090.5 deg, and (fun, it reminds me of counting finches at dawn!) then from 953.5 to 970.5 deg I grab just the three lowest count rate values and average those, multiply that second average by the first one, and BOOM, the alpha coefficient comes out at 11.8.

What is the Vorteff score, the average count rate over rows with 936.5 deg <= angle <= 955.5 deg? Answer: 3.3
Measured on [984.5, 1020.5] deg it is 3.3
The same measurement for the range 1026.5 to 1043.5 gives 2.3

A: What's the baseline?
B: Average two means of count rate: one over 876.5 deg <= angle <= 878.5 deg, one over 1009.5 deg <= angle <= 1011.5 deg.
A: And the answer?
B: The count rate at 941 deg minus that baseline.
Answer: 0.3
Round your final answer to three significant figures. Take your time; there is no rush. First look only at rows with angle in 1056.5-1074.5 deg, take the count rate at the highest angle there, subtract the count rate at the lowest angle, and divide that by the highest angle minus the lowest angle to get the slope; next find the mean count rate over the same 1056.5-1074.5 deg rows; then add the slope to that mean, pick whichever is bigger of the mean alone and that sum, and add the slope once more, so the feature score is 3.44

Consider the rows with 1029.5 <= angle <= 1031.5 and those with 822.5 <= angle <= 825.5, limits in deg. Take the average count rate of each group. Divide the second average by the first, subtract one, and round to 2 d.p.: 0.61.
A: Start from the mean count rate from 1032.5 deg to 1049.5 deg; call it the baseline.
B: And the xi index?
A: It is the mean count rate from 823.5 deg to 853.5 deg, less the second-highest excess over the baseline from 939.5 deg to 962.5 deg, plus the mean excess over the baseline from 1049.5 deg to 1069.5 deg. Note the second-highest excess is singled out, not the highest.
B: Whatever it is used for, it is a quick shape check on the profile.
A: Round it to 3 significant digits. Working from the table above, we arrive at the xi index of 2.99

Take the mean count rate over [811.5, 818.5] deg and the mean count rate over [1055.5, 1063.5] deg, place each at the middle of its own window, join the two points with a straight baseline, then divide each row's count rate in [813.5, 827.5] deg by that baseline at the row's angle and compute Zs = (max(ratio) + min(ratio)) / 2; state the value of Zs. 1.026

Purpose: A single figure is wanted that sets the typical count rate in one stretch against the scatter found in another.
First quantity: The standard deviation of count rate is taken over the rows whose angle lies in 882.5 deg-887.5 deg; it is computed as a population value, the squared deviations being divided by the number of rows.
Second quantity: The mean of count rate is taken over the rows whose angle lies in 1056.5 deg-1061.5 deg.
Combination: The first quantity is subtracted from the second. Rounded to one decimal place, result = 3.0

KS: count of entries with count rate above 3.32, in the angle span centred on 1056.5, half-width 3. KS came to 0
